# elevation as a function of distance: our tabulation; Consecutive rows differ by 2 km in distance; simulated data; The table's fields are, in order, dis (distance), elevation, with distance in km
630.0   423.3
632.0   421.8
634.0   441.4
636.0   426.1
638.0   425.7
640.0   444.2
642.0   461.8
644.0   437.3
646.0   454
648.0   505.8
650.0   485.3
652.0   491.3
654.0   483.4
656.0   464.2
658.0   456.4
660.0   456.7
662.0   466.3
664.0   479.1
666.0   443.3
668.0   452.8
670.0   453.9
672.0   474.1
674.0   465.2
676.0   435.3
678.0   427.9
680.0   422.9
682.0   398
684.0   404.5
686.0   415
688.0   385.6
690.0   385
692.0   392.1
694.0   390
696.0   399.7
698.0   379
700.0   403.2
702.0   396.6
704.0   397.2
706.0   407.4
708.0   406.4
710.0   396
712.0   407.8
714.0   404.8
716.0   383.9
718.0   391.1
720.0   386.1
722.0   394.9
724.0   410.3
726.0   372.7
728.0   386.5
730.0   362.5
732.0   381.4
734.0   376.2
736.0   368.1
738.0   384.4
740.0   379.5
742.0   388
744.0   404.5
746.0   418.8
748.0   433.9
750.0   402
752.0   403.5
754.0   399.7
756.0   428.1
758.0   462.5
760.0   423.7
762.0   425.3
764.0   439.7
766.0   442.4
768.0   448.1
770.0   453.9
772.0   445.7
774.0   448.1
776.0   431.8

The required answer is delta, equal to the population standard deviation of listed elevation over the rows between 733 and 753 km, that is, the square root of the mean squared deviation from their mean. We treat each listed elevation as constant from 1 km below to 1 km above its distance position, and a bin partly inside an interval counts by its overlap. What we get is 19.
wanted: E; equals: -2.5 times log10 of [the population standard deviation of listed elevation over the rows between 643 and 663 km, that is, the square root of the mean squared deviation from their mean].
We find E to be -3.2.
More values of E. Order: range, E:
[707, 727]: -2.7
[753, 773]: -3.1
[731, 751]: -3.2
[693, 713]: -2.3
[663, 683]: -3.4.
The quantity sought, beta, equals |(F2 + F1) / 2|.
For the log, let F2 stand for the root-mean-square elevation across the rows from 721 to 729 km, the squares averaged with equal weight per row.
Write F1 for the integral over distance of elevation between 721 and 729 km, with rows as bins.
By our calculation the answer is 1760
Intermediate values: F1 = 3129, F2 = 391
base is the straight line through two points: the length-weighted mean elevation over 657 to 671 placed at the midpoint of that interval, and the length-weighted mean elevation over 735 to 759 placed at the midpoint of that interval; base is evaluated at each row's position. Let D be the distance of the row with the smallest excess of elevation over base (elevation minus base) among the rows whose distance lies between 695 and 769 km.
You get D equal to 698.0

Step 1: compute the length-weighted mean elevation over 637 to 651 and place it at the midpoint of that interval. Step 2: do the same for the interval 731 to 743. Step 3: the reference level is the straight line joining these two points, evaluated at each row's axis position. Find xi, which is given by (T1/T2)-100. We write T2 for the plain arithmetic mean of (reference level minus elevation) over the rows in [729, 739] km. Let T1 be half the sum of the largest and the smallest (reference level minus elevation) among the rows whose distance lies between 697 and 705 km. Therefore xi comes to -97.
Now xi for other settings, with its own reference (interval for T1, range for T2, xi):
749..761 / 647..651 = -98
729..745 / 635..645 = -100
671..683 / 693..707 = -100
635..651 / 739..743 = -99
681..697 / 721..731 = -94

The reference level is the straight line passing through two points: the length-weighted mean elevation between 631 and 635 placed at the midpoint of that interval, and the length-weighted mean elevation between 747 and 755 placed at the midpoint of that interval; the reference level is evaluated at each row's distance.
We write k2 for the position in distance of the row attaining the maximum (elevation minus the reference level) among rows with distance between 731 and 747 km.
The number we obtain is 746.0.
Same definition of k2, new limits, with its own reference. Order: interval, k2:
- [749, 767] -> 758.0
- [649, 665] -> 652.0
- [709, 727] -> 724.0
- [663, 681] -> 664.0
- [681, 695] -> 686.0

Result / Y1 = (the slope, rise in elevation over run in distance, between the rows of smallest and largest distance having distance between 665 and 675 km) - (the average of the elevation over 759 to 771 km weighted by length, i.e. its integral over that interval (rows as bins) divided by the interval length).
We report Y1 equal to -436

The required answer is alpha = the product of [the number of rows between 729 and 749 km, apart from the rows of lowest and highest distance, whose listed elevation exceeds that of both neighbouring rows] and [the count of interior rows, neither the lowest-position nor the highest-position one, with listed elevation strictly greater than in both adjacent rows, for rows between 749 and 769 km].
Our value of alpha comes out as 4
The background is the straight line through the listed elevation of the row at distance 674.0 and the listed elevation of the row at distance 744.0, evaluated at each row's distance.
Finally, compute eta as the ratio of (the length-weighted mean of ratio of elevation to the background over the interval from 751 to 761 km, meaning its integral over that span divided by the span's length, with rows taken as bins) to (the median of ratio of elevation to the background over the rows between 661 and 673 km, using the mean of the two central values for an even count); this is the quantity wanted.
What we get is 1.10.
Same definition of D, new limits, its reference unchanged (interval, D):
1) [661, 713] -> 698.0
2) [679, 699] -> 698.0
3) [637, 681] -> 638.0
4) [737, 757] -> 740.0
